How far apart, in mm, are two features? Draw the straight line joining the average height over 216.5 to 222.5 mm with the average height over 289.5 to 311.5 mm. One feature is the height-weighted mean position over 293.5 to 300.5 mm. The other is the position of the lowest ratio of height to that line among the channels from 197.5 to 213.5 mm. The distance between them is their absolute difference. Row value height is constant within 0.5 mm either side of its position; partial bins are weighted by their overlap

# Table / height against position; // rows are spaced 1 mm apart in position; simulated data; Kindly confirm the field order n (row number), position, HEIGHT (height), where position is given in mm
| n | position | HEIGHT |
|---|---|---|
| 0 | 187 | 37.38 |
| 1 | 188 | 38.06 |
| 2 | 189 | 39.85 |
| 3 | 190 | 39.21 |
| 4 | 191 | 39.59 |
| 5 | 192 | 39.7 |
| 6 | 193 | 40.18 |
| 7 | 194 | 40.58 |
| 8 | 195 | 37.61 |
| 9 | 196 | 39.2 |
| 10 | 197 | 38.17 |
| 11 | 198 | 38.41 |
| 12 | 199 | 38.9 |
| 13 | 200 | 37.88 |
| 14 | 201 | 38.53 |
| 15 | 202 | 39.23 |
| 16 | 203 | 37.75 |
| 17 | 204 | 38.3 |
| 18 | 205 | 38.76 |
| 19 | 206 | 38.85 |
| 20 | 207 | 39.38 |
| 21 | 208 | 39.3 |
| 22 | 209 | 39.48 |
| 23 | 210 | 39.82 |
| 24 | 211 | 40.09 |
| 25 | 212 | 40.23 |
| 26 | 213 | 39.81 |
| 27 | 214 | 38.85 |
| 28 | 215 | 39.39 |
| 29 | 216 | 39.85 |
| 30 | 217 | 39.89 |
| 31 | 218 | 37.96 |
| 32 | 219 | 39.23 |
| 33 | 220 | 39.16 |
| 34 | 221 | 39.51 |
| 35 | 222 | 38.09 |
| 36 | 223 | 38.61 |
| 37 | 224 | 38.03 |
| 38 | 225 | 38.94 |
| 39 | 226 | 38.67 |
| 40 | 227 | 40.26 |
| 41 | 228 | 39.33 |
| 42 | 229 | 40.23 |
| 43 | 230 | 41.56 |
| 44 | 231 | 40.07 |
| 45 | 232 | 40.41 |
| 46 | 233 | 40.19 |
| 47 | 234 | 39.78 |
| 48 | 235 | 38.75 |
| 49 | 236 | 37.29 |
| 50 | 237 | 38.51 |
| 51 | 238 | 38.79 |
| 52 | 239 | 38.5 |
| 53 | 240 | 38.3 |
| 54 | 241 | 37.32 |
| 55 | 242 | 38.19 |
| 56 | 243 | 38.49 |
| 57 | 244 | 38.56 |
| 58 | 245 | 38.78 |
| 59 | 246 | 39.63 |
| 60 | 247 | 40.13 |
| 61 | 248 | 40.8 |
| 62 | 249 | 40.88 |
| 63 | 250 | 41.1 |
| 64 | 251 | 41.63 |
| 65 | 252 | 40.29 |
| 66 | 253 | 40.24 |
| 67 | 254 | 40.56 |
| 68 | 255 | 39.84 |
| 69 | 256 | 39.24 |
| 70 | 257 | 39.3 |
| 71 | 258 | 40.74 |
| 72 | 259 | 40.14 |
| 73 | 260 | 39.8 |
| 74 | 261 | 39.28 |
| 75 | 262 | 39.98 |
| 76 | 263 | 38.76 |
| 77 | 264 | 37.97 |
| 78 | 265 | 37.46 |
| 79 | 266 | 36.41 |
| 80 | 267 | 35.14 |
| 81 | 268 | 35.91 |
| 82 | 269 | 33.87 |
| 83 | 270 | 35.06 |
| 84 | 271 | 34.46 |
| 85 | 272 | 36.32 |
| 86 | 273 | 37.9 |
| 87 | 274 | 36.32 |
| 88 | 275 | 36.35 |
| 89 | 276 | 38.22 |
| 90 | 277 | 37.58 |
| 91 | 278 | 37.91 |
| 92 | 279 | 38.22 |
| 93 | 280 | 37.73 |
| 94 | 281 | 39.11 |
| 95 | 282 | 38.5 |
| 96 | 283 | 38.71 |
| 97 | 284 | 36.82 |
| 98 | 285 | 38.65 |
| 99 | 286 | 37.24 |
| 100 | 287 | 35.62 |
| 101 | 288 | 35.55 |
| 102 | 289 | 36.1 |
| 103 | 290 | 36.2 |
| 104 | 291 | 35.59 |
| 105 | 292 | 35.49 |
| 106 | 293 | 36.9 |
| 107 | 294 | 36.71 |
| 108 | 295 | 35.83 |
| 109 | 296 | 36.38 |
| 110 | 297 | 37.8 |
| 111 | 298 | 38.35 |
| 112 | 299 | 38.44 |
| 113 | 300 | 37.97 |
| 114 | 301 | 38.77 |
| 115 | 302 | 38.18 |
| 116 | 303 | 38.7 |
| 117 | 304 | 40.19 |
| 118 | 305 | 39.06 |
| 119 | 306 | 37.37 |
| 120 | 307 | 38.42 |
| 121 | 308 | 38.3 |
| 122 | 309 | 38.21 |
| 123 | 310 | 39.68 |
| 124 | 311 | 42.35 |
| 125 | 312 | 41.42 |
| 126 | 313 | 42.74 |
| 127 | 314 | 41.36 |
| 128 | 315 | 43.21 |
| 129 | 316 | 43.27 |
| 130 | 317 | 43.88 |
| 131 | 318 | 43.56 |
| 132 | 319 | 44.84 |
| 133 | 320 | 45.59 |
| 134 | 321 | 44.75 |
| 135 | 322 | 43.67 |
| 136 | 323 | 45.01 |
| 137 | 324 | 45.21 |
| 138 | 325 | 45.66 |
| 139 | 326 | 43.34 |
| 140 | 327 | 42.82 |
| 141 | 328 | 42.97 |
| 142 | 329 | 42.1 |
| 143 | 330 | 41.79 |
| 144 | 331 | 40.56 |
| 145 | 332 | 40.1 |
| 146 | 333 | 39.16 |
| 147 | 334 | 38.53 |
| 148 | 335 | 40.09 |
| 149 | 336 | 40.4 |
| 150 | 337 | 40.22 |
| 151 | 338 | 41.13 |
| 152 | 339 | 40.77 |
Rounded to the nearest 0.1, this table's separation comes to 94.0 mm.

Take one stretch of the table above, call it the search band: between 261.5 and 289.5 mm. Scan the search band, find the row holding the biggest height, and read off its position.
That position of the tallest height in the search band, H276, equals 262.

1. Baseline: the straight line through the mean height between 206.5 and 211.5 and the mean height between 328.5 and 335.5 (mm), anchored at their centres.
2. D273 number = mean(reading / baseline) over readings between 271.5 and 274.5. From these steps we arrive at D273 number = 0.92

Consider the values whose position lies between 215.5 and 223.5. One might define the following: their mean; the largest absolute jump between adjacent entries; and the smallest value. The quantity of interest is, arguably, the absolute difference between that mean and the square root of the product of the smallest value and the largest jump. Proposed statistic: 30.5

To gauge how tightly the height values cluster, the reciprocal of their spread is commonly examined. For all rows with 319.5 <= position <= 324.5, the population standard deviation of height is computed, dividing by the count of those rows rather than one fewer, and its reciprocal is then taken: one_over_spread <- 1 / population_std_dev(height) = 1.54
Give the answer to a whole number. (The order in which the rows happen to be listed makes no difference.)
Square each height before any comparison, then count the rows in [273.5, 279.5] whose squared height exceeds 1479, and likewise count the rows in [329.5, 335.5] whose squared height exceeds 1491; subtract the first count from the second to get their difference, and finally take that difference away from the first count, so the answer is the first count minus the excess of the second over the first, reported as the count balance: -5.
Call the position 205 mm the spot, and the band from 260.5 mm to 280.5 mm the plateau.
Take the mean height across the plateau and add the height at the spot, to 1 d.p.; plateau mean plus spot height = 75.8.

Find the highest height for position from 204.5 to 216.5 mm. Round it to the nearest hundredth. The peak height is 40.23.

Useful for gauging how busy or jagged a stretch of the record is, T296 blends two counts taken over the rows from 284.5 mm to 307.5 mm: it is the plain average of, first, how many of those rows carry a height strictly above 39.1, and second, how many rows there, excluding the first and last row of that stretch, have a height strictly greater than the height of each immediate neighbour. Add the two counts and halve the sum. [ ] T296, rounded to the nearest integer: 3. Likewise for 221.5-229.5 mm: 3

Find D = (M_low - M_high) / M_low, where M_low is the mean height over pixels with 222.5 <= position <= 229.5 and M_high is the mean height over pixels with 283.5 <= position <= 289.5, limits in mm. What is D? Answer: 0.06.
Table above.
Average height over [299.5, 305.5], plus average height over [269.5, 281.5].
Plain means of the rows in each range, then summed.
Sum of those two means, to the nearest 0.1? 75.9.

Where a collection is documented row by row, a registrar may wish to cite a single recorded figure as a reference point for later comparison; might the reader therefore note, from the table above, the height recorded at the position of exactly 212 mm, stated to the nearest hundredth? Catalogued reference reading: 40.23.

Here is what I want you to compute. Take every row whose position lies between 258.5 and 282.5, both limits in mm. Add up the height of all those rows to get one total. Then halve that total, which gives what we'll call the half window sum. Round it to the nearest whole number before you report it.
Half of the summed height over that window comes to 449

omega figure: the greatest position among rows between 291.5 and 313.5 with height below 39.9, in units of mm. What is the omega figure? 310 mm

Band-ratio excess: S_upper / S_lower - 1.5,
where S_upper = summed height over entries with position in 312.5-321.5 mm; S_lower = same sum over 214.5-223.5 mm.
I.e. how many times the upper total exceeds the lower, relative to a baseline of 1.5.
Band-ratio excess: -0.38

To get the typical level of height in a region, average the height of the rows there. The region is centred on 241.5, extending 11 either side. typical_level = 39.4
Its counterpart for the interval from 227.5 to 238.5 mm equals 39.5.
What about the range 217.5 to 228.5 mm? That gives 38.9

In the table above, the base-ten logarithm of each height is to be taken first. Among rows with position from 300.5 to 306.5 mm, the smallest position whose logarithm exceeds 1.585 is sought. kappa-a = 301 mm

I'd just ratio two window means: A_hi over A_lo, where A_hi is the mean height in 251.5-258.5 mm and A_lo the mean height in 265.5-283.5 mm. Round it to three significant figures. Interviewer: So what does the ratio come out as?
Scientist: 1.09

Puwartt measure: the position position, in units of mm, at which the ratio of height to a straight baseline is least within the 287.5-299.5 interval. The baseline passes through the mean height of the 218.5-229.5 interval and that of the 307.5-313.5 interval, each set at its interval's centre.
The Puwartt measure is 292 mm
